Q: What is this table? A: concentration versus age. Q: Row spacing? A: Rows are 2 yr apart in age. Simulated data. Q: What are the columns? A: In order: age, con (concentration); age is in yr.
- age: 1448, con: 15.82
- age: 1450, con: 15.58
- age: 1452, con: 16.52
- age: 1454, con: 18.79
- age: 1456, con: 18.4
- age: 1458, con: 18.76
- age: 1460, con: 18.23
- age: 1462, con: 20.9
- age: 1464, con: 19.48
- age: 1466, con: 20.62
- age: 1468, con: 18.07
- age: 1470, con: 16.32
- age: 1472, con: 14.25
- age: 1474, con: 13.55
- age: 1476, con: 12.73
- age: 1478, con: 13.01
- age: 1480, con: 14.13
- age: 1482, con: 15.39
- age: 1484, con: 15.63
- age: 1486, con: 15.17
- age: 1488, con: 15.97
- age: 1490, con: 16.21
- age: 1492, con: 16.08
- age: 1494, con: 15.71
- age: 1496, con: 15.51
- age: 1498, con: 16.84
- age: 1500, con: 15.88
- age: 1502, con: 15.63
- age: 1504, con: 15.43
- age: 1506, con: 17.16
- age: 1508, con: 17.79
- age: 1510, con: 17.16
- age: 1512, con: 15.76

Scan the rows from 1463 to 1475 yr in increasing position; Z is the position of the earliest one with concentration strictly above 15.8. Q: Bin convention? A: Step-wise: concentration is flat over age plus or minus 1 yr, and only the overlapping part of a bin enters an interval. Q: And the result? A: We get 1464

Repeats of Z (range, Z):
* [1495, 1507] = 1498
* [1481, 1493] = 1488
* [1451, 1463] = 1452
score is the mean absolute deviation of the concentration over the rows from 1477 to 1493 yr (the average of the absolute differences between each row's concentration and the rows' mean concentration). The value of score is 0.82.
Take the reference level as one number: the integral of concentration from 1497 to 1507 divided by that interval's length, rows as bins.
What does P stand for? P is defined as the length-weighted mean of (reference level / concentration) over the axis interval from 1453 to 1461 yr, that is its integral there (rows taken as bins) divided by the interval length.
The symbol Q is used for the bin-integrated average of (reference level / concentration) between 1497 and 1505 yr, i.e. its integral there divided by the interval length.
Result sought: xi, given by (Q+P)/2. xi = 0.94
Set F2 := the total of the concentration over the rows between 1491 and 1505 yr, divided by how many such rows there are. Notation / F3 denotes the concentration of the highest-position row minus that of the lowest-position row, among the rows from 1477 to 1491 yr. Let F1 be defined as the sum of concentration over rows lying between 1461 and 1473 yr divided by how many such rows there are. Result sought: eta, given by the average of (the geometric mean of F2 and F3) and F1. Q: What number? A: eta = 12.7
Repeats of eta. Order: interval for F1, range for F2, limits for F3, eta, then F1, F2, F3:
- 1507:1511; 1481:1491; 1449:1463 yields 13.3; 17.5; 15.7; 5.3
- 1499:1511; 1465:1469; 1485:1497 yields 9.5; 16.5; 19.3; 0.3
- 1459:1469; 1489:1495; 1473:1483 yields 12.4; 19.5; 16.0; 1.8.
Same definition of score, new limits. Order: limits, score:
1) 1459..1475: 2.23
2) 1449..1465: 1.17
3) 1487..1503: 0.30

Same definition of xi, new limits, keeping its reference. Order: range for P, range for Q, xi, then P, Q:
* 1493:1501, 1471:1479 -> 1.11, 1.01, 1.212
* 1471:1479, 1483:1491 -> 1.12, 1.21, 1.029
